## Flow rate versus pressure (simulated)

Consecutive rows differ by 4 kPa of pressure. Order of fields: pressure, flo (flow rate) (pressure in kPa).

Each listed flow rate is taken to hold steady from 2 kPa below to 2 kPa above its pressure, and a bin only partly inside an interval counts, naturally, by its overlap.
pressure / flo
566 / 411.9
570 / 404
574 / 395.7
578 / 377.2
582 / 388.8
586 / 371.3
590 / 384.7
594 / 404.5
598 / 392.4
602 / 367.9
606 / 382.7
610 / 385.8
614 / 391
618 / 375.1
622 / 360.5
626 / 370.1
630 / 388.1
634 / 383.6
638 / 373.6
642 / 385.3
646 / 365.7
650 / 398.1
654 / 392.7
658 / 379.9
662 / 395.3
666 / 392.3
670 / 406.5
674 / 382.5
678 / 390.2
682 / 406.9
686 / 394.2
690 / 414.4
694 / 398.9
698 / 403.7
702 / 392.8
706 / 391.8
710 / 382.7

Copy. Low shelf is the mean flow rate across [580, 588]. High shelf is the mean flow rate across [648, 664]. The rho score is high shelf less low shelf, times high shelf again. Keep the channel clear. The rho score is 4483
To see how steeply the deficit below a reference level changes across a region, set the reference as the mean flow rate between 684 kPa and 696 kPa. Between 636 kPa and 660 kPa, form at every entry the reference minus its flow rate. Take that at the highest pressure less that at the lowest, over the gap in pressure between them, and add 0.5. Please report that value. 0.2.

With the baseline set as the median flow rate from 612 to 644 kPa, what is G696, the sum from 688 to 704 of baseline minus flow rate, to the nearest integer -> -92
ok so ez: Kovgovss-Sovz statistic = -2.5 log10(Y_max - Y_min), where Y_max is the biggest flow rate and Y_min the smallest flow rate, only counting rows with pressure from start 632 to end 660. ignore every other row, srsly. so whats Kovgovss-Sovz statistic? -3.78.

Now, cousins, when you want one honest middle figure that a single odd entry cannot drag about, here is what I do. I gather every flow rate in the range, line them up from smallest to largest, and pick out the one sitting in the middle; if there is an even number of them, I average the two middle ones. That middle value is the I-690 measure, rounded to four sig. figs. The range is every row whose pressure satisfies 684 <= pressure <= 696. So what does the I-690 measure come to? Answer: 398.9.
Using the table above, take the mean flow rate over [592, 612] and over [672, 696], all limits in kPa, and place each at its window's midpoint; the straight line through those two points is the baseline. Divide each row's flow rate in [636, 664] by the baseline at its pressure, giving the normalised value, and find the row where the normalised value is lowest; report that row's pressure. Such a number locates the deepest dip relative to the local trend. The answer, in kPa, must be 646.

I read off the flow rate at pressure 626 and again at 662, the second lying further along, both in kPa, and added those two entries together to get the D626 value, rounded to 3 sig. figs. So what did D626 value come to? 765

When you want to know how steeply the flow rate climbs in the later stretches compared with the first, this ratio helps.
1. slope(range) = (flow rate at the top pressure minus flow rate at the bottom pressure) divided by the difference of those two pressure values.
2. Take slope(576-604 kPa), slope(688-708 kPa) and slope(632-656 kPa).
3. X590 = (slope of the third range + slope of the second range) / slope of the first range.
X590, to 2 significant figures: 2.5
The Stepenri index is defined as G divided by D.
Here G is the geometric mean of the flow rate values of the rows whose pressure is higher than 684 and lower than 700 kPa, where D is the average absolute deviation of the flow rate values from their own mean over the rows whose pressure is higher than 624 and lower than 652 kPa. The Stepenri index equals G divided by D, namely 43.3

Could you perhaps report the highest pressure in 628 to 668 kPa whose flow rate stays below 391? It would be 658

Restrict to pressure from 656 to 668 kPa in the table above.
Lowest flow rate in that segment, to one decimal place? 379.9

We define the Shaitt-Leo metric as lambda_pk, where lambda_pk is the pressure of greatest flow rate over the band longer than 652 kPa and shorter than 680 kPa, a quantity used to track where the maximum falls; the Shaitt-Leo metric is 670 kPa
